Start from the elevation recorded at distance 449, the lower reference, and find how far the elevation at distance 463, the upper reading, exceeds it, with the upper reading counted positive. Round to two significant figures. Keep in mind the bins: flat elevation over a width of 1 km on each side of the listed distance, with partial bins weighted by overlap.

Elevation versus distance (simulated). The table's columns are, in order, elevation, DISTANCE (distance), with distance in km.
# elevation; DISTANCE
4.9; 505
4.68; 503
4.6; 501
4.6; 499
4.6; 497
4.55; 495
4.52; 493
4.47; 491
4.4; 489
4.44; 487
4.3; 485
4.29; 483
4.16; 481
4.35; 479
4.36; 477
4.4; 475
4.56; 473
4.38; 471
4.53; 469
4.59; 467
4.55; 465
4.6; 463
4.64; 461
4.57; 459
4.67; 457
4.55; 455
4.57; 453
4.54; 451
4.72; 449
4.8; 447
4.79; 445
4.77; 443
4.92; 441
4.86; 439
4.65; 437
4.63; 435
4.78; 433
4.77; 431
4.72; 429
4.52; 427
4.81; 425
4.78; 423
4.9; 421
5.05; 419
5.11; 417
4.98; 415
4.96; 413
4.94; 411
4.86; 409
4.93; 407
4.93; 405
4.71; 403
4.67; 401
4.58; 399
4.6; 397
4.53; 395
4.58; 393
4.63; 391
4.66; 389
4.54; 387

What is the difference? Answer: -0.12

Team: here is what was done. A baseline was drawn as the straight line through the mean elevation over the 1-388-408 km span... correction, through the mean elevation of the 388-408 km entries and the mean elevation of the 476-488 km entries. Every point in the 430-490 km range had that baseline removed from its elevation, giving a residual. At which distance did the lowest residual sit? 481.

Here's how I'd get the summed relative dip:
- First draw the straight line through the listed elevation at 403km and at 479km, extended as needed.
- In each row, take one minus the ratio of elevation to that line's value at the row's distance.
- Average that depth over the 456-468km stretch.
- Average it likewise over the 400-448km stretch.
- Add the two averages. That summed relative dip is -0.09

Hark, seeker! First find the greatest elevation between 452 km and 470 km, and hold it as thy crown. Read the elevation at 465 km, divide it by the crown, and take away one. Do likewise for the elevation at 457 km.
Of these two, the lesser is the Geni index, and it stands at -0.026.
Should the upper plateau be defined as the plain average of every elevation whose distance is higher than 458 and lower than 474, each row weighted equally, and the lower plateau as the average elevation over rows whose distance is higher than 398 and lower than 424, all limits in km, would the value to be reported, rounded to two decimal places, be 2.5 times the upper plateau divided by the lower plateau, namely 2.33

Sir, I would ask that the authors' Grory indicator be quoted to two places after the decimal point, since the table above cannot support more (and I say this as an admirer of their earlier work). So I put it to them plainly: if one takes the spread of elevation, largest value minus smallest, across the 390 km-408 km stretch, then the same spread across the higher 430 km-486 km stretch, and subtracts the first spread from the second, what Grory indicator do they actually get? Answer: 0.36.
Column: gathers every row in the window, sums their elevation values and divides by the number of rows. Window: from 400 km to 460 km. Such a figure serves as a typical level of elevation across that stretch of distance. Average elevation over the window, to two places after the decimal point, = 4.78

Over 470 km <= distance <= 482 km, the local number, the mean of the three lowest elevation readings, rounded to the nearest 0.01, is 4.29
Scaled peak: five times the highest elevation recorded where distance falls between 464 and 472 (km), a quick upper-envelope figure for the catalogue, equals 22.95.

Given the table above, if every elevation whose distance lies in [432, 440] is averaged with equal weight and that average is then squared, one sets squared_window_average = 22.4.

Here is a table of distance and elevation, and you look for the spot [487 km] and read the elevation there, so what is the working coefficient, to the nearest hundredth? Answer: 4.44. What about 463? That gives 4.60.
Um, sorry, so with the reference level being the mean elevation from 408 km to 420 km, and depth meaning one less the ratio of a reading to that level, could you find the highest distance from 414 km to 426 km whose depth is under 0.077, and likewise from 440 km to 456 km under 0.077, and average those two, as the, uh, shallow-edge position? 437 km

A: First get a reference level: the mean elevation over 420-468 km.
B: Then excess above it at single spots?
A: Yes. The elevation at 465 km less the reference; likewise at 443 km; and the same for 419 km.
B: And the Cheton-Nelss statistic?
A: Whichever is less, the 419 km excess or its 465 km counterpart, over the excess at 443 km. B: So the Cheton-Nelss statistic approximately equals -2.0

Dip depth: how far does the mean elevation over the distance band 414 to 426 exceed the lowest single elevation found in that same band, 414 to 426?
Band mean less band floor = 0.16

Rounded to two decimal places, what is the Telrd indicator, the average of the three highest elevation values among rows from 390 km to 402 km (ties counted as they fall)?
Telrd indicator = 4.63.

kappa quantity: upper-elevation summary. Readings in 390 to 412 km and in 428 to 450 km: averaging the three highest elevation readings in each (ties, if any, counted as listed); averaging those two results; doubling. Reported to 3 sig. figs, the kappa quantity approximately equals 9.79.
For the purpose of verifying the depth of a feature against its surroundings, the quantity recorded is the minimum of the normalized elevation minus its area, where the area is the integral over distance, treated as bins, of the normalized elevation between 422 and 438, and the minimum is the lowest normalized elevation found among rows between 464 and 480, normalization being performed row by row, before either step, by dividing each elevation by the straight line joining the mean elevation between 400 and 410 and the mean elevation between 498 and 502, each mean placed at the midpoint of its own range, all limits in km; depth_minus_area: -14.9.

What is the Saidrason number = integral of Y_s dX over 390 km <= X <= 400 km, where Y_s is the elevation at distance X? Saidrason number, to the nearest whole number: 46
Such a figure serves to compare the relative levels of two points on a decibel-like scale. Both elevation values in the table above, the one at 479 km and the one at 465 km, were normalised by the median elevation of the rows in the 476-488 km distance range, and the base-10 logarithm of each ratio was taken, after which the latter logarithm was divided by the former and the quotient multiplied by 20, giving 176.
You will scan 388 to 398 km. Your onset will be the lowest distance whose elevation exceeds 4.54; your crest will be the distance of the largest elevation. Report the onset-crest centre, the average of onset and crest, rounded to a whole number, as 389 km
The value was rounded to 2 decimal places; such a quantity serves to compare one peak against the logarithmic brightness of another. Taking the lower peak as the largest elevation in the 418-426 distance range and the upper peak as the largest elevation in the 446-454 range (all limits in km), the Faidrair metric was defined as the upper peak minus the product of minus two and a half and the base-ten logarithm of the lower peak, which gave 6.56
